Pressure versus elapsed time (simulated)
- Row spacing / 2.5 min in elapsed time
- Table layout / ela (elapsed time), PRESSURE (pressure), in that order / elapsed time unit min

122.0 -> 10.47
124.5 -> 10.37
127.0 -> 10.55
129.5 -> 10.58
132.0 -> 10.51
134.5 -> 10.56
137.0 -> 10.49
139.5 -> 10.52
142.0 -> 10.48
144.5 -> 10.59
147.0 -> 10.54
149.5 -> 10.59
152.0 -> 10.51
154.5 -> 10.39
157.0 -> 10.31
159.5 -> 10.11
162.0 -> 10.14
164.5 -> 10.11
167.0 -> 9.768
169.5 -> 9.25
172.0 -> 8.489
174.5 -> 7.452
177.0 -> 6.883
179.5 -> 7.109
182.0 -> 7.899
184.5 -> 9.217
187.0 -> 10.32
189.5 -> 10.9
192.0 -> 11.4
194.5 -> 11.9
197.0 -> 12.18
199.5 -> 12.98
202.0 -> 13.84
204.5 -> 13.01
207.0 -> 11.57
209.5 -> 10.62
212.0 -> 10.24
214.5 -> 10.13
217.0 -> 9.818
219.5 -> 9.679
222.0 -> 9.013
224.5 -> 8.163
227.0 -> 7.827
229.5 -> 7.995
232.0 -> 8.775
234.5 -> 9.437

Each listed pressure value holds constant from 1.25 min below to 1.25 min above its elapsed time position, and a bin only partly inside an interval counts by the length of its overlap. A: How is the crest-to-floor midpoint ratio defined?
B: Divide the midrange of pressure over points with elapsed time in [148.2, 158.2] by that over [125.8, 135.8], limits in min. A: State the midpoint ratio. 0.99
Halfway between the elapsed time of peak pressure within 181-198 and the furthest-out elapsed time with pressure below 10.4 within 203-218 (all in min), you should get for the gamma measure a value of 207.0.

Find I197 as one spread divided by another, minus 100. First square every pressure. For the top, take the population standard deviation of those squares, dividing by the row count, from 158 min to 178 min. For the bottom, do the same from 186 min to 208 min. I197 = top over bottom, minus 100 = -99.2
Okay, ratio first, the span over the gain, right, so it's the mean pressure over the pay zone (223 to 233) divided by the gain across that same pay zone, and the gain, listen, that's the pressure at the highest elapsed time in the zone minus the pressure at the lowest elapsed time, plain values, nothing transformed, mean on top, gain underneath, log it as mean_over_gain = 13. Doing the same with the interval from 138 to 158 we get -50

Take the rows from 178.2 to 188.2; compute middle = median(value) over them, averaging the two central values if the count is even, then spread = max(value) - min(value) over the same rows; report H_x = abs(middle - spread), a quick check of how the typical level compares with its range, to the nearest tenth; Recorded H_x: 5.3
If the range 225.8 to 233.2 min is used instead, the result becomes 7.0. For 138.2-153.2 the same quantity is 10.4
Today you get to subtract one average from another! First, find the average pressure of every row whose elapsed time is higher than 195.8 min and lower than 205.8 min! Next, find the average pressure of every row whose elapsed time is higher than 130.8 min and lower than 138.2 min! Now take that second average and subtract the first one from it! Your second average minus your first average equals -2.5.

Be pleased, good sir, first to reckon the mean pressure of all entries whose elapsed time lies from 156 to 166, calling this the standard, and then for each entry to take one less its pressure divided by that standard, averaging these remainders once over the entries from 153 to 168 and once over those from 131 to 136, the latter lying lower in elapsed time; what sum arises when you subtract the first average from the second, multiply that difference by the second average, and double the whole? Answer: 0.003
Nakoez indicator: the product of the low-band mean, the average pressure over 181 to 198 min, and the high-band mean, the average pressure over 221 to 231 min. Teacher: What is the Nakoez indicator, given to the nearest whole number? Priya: 87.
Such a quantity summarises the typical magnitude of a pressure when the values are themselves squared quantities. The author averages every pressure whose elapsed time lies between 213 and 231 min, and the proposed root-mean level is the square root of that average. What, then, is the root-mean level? 2.99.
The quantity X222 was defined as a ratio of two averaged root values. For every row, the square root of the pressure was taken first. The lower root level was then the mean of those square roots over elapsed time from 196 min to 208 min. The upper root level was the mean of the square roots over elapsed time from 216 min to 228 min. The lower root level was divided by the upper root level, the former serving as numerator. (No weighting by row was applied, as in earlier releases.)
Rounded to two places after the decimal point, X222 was 1.20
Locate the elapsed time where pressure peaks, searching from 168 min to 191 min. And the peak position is 189.5 min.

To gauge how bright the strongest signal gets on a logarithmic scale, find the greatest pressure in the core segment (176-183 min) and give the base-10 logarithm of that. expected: 0.90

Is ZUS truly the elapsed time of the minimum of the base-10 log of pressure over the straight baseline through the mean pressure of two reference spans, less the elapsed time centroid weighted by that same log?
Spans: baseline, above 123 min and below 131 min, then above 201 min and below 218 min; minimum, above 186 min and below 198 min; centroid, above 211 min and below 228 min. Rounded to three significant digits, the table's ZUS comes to -34.8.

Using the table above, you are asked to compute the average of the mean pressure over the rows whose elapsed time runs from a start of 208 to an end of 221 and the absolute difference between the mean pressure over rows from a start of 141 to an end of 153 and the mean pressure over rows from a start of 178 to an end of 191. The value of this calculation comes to 5.78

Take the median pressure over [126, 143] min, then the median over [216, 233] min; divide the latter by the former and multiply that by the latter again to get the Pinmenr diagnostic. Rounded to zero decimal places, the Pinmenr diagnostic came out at 7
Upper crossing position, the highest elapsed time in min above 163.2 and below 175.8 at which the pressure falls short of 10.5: 174.5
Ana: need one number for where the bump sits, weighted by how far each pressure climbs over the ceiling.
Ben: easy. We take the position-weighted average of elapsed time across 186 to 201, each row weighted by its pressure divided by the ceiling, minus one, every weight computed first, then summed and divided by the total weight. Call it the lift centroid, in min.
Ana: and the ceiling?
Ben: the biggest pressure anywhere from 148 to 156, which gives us 196.8 min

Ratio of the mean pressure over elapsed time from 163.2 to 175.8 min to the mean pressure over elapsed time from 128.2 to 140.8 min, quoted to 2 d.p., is 0.86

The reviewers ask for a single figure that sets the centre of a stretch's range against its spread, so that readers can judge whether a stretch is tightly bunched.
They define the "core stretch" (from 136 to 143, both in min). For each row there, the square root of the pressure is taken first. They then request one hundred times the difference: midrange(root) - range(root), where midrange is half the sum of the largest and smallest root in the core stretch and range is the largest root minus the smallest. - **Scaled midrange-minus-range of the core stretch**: 323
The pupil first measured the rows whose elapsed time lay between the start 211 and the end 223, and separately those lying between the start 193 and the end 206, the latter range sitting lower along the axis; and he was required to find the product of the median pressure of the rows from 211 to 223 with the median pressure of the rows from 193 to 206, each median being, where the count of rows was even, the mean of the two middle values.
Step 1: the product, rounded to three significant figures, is 127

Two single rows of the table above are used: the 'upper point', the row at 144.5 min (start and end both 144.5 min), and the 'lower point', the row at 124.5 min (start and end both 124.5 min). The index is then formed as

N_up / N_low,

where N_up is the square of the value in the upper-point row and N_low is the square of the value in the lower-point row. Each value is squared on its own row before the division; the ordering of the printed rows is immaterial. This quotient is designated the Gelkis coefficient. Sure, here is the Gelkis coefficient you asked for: 1.04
